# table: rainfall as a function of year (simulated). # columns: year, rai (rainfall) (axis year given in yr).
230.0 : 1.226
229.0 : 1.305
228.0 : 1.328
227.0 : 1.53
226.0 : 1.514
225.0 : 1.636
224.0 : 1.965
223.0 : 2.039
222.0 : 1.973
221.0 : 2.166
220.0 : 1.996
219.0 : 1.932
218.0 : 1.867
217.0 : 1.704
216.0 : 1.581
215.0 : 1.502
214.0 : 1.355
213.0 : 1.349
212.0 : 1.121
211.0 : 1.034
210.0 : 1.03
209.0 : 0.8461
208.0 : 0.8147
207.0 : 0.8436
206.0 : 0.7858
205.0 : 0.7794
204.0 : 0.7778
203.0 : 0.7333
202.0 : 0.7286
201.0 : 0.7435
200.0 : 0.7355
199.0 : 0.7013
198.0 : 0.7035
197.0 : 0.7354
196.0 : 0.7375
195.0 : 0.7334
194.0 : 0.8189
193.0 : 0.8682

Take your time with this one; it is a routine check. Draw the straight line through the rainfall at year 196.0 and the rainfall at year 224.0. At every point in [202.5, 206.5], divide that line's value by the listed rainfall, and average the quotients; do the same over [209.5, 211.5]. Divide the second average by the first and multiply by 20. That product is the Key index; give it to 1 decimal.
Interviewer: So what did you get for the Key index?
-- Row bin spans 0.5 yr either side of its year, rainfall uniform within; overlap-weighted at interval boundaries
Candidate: 18.4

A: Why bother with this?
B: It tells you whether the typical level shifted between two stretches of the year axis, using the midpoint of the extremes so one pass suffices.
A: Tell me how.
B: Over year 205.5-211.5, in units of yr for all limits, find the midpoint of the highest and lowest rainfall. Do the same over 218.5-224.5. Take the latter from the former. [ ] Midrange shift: -1.14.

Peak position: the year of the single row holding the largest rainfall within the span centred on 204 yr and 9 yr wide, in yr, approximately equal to 207.0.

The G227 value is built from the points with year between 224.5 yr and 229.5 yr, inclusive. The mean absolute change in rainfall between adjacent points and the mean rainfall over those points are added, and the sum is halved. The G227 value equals 0.78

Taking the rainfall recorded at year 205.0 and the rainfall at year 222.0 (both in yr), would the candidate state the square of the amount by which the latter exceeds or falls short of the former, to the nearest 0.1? 1.4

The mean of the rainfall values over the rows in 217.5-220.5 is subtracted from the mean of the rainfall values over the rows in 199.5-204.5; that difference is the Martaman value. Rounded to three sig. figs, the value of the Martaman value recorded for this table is -1.19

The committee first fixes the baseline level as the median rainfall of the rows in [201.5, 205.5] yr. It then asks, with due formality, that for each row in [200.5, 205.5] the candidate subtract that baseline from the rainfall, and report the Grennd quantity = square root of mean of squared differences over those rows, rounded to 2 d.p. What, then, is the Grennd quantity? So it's 0.02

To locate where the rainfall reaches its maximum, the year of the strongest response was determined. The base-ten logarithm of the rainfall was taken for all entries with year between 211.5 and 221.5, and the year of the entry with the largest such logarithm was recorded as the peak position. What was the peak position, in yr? 221.0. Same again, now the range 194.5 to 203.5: 201.0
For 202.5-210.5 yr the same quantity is 210.0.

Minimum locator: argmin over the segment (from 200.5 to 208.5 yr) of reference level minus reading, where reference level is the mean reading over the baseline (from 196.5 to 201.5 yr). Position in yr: 207.0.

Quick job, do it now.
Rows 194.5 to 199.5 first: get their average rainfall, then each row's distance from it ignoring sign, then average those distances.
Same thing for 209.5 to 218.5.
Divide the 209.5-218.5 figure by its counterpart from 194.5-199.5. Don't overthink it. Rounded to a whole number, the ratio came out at 15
